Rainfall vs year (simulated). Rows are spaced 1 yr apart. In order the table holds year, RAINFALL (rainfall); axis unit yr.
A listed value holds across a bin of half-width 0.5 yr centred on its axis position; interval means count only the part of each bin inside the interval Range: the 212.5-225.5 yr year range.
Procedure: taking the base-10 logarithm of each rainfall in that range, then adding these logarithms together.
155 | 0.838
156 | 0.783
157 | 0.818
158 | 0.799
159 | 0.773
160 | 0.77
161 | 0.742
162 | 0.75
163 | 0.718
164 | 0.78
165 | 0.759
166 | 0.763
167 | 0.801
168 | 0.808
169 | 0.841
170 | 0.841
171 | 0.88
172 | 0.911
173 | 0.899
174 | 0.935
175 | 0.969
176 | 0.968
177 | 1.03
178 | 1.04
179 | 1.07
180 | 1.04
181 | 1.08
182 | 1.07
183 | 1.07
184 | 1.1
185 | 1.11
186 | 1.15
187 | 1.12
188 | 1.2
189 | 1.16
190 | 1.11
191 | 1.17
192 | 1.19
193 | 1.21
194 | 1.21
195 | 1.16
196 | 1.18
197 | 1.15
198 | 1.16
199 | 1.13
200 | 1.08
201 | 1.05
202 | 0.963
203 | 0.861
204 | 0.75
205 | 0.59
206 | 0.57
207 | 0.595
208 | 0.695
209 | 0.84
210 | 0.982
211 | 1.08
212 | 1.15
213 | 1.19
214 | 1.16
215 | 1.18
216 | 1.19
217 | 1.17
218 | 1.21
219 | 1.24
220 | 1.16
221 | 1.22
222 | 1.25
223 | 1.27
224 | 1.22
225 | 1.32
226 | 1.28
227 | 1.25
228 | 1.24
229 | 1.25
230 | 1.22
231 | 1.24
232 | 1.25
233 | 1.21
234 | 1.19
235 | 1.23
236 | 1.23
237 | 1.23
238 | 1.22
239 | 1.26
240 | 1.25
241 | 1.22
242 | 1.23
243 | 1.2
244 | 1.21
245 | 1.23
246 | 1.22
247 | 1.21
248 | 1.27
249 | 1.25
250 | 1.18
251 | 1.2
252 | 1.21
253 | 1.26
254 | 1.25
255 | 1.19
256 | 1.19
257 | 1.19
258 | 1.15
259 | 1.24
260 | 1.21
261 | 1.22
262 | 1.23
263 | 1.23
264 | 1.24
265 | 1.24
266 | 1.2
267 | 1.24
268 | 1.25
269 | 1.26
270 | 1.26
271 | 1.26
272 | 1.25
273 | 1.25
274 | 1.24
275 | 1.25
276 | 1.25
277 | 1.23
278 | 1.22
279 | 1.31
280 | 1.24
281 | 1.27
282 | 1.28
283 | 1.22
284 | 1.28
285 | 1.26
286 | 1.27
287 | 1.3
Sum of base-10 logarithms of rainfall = 1.09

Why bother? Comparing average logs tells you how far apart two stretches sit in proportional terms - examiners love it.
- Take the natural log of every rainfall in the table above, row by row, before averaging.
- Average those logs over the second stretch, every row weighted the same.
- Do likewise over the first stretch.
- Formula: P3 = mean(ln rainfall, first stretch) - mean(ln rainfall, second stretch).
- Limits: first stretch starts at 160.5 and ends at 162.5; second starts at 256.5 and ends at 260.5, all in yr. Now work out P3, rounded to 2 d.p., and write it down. -0.47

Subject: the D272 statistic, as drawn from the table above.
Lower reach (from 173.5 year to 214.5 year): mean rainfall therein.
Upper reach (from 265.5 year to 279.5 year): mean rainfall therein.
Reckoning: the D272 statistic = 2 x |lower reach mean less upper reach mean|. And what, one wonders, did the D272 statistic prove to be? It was 0.43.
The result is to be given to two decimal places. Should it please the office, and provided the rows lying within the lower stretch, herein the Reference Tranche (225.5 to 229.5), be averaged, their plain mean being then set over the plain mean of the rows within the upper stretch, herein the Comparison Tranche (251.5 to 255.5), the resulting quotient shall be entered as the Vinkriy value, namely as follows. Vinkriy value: 1.02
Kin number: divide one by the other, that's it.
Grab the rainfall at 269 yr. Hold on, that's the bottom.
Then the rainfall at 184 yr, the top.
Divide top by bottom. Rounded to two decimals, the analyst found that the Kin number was 0.87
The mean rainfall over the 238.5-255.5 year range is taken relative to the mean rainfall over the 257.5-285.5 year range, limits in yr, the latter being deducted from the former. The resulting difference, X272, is 0.0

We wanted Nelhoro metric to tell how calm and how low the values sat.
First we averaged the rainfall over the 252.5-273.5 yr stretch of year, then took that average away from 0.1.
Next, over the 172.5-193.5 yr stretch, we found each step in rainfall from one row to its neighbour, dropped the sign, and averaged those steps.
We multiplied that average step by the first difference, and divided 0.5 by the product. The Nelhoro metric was -14.0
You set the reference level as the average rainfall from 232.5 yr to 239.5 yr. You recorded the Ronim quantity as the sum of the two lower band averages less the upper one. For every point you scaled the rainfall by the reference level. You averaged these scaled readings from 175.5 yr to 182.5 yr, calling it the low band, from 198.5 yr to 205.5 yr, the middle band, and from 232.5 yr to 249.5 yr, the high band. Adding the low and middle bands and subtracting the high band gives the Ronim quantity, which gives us 0.60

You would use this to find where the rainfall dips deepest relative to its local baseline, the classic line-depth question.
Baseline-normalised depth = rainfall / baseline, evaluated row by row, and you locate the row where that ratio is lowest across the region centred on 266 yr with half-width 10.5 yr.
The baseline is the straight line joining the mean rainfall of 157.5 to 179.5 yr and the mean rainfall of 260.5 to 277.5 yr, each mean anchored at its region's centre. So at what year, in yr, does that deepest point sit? 258 yr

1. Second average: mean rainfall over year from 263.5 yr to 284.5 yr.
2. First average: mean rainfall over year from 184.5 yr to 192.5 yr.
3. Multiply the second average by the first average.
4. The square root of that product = 1.20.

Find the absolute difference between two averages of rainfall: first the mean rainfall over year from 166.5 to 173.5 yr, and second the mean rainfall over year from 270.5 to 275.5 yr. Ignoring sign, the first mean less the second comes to 0.40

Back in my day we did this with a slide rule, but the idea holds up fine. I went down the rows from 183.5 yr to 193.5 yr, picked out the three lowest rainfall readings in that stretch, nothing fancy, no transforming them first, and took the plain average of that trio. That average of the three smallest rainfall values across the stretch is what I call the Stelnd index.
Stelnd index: 1.11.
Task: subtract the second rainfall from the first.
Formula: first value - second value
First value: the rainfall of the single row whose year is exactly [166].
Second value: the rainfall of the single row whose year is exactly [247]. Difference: -0.45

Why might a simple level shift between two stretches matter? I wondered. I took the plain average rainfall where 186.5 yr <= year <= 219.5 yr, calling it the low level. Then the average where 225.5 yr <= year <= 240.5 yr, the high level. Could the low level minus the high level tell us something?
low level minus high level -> -0.19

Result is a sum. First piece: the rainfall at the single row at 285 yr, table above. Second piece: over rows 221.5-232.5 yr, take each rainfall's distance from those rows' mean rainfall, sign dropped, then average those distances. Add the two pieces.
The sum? 1.28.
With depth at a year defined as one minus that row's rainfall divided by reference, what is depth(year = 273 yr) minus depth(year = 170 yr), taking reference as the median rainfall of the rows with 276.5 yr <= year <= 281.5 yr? -0.33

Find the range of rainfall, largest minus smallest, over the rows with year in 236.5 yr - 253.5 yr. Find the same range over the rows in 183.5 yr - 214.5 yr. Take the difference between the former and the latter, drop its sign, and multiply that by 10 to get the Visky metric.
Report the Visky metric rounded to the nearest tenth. 5.5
